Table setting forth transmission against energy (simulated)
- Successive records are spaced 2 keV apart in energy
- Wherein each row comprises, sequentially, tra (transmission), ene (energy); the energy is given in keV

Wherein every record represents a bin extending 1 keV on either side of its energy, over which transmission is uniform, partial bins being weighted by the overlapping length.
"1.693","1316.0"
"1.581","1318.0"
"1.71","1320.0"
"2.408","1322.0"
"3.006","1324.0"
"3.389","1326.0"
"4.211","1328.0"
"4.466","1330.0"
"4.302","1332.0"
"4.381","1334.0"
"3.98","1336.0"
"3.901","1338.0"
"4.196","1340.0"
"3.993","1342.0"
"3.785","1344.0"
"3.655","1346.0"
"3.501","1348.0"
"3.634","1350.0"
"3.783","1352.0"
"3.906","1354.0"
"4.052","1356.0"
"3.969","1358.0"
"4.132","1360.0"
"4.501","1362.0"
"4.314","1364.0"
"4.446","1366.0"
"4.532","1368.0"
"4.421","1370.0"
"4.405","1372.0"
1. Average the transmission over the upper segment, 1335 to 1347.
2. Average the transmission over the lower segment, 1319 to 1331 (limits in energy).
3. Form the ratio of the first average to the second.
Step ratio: 1.23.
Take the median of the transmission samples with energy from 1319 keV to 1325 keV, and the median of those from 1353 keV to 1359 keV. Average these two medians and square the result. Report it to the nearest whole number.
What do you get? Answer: 10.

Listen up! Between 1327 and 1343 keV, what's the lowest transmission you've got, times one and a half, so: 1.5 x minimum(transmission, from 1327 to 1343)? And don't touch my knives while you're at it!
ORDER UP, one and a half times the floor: 5.9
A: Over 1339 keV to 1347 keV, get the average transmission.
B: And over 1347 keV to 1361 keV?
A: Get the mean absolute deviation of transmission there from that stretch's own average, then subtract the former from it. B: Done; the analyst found -3.7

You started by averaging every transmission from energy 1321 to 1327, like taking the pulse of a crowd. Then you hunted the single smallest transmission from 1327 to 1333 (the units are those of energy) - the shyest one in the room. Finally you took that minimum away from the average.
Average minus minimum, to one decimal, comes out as -1.3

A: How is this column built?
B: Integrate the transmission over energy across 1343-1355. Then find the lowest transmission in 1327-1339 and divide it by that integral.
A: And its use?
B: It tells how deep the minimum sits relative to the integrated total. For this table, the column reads 0.088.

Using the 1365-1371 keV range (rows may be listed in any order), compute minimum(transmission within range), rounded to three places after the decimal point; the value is 4.421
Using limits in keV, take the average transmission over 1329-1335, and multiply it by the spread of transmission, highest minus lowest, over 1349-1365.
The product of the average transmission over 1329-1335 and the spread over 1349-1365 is 3.8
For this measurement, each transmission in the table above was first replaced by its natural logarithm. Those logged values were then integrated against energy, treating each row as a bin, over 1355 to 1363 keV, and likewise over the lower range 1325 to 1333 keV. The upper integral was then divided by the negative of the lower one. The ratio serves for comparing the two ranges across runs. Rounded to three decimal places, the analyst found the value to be -1.015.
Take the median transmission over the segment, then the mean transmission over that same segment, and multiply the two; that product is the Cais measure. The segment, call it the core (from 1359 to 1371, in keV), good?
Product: 19.5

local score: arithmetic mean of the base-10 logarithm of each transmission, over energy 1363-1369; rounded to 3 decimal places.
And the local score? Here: 0.646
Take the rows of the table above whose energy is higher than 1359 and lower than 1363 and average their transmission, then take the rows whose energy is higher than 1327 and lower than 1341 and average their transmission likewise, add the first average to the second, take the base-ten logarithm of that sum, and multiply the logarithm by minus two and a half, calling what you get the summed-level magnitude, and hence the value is -2.33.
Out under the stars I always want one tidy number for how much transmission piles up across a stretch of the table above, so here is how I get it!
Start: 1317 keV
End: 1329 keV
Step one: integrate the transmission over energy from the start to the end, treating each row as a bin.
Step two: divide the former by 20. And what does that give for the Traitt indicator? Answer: 1.63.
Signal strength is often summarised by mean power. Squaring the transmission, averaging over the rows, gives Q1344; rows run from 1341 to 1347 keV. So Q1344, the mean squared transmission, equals 14.5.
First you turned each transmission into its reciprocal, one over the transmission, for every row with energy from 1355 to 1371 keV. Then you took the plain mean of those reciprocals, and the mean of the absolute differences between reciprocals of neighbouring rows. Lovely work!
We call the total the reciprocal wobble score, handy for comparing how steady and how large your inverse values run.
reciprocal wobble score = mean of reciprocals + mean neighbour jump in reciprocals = 0.24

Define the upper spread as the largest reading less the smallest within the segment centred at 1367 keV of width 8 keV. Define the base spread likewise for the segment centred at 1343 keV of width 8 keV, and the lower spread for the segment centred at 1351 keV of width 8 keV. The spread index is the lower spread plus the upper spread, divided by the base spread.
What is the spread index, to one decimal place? 1.2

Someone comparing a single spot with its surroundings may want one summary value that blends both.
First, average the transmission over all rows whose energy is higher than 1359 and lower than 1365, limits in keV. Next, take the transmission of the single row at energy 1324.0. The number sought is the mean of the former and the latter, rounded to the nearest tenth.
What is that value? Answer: 3.7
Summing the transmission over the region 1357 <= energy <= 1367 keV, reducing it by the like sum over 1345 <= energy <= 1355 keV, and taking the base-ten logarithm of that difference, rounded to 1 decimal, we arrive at 0.5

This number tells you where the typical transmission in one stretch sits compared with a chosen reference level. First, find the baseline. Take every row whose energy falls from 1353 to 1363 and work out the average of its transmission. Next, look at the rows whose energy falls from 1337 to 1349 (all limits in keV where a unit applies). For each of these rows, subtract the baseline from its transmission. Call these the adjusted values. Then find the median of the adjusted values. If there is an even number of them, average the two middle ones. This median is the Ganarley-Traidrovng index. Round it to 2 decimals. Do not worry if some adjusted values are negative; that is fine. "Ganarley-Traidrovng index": -0.27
